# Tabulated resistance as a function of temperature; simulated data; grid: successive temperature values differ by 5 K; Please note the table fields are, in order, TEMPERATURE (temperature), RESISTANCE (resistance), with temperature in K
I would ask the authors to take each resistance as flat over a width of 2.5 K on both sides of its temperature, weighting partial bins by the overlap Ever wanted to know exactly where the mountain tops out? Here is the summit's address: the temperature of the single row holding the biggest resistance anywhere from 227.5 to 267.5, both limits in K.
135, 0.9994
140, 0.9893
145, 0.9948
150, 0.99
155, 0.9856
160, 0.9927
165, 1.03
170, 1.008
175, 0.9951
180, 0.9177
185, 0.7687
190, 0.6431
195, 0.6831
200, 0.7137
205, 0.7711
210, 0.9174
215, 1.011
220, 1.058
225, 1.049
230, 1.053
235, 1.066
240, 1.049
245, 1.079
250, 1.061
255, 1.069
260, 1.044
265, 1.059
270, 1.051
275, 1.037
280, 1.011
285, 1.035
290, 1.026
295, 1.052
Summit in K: 245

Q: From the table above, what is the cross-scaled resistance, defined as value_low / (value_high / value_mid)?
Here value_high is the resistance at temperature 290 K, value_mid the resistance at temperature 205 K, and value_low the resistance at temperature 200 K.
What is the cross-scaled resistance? 0.54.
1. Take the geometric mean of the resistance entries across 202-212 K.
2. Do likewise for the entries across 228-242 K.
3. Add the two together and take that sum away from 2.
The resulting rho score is 0.10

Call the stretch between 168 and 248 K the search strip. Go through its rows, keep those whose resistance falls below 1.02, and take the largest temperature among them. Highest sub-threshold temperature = 215 K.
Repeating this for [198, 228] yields 215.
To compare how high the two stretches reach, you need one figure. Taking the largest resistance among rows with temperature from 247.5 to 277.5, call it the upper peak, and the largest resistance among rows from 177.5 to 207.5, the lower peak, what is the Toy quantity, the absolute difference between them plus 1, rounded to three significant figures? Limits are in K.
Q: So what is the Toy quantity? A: 1.15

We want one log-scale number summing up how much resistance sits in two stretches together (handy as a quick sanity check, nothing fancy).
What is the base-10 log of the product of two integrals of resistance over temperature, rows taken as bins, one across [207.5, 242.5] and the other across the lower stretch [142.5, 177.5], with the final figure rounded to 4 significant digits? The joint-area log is 3.100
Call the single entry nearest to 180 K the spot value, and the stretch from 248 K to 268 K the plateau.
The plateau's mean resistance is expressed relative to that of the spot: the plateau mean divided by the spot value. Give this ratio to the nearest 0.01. 1.15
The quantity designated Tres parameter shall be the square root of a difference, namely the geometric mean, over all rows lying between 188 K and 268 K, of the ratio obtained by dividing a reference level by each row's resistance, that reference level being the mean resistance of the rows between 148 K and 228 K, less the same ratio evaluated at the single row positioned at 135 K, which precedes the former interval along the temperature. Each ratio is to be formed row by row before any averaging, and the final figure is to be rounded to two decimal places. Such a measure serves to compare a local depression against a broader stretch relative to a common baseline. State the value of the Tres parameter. 0.23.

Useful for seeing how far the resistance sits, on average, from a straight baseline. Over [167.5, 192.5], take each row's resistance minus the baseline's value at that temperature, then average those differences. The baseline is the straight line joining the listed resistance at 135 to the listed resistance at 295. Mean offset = -0.15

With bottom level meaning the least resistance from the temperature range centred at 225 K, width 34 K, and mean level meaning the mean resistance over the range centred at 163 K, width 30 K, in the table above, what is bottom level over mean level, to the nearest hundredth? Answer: 0.92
